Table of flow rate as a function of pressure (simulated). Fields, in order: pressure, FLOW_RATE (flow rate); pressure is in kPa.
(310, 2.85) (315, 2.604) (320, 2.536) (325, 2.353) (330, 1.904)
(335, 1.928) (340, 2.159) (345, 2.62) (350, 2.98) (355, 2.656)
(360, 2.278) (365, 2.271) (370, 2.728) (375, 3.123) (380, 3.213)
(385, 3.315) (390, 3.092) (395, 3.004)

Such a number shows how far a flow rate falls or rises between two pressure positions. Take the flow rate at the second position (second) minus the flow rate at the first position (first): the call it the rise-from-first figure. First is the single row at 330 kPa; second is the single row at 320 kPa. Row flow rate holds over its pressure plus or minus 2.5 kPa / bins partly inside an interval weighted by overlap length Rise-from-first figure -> 0.6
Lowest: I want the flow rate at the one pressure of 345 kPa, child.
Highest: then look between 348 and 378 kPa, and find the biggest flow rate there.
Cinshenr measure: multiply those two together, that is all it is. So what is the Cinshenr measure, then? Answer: 8.2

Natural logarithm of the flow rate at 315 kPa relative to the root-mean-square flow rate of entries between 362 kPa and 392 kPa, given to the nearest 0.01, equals -0.13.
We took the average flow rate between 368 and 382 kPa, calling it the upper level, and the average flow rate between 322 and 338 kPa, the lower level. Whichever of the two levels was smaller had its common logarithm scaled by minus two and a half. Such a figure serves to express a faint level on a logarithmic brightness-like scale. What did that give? -0.79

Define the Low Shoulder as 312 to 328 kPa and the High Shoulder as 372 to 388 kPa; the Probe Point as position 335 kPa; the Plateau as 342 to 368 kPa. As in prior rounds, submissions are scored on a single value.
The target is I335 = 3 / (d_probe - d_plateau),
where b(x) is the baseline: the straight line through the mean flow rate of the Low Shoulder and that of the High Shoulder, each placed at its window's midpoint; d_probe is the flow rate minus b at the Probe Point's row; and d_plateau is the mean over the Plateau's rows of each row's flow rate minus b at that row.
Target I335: -7.6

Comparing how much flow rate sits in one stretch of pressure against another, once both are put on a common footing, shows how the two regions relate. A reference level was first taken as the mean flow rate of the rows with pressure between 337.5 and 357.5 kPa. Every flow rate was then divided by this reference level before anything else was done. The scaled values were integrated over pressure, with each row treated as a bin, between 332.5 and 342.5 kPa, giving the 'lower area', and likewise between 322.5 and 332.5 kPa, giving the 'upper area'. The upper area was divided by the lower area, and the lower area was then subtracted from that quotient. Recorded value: -6.8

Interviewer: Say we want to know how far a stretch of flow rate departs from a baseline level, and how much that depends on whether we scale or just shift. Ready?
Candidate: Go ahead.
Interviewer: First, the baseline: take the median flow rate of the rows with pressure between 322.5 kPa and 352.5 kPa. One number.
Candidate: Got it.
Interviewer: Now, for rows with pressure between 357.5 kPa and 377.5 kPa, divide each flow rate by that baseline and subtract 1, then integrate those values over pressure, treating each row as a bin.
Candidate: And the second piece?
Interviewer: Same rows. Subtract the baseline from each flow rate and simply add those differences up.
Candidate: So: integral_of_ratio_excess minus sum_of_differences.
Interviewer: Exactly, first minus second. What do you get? 1.7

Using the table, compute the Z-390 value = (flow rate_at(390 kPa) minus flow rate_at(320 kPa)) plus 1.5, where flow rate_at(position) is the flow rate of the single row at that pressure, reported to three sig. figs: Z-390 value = 2.06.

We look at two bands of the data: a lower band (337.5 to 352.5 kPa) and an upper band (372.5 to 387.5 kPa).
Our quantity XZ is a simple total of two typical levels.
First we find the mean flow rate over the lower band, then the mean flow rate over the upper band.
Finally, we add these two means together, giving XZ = 5.8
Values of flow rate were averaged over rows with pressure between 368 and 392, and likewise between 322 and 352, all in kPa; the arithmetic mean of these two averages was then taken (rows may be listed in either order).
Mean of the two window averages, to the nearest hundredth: 2.71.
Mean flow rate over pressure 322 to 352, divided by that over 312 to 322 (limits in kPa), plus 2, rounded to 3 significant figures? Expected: 2.90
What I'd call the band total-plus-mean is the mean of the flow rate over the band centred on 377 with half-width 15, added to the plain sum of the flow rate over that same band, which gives 21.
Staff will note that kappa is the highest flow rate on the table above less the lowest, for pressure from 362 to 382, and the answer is 0.942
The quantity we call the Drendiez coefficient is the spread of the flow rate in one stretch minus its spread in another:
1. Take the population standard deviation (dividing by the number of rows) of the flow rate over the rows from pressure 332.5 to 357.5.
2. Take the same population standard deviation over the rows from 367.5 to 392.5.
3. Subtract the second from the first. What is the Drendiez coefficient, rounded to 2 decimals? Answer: 0.18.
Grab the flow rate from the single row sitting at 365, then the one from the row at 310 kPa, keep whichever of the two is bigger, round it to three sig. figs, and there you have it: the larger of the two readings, 2.85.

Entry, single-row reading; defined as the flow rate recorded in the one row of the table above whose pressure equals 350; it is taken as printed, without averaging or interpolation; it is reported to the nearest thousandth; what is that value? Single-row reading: 2.980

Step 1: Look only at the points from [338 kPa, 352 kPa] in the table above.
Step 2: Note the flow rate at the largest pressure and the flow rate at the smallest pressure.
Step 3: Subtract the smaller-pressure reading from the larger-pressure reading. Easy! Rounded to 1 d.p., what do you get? 0.8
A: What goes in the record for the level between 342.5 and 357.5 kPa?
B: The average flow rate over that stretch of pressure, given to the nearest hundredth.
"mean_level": 2.75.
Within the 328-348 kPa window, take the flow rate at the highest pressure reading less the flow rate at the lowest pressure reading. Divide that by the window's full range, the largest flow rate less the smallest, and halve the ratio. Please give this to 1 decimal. 0.5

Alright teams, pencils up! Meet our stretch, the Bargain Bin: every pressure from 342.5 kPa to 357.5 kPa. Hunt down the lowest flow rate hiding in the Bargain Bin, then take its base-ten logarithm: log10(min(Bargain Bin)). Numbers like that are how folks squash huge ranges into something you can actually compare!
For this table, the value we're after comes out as 0.42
